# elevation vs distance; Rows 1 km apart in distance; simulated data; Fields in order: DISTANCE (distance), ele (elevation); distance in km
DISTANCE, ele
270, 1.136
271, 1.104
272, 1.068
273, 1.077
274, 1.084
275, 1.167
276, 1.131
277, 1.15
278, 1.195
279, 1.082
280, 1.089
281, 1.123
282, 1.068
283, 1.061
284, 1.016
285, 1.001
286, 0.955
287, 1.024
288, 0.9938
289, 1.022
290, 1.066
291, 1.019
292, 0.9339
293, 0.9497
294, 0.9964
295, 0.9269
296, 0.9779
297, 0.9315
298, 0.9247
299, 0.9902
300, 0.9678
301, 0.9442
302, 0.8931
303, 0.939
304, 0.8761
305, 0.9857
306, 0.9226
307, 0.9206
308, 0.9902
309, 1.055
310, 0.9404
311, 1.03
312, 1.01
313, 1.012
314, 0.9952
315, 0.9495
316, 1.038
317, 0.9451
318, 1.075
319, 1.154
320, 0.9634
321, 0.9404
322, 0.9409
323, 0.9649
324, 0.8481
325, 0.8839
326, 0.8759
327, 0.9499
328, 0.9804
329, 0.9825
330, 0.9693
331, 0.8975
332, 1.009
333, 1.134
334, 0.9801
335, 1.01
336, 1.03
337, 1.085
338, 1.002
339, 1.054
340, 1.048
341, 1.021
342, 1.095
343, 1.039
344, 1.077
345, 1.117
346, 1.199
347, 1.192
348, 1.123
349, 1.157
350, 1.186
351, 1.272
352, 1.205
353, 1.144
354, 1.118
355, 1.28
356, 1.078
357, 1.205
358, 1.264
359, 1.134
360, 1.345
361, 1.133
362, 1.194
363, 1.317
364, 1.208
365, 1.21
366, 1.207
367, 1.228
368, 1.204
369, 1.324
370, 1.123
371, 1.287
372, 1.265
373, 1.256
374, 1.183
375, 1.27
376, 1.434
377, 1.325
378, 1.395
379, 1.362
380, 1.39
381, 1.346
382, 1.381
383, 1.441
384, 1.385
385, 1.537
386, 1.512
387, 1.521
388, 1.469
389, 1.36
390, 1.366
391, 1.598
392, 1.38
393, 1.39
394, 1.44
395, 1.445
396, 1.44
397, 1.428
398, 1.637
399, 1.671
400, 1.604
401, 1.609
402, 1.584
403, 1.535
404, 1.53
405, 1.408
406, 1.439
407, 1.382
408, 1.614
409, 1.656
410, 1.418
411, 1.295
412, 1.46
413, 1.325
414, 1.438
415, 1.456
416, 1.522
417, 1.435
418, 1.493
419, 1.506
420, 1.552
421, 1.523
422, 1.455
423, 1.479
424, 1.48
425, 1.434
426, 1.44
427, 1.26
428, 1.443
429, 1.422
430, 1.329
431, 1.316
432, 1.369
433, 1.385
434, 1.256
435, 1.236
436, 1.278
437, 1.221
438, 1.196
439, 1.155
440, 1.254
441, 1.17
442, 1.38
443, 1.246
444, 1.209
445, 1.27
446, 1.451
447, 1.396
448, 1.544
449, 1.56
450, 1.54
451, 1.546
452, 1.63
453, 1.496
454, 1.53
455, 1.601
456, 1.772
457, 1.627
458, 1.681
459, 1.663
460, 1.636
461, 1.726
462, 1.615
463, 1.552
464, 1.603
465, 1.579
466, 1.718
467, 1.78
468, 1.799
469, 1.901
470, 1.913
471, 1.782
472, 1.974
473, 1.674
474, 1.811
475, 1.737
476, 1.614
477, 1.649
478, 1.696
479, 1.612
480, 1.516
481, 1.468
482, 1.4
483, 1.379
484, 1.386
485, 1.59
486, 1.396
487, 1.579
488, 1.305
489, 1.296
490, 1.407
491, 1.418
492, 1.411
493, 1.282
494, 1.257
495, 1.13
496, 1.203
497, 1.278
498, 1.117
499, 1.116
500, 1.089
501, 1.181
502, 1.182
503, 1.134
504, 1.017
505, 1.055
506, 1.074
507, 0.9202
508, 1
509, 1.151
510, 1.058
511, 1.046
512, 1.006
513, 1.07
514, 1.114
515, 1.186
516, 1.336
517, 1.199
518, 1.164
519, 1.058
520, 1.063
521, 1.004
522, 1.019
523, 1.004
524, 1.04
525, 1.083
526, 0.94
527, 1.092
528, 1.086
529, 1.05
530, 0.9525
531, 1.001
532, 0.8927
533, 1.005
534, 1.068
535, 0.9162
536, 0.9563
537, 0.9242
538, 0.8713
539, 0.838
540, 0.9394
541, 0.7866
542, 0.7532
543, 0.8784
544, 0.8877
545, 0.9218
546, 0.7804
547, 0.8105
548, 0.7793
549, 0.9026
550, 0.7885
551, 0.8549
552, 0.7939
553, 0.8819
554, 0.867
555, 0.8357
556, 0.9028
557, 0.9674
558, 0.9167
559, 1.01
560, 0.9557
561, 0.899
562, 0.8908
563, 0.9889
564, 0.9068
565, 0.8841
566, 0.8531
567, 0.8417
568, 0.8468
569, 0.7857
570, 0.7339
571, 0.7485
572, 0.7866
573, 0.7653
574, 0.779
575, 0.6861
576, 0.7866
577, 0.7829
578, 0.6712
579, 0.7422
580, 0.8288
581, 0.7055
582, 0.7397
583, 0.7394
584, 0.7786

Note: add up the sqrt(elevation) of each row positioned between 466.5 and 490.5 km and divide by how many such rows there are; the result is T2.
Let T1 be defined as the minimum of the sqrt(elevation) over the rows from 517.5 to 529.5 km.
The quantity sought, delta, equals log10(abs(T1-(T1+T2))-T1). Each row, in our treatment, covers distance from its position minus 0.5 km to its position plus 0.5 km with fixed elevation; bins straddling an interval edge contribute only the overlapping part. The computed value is -0.53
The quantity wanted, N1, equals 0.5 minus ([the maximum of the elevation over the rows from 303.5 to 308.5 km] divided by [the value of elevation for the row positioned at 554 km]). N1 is -0.6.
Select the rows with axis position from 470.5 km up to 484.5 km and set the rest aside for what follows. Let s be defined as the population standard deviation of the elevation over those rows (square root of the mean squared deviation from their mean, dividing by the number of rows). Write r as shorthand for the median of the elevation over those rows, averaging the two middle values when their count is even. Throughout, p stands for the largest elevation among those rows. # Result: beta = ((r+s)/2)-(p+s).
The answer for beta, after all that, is -1.24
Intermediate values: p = 1.974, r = 1.6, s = 0.17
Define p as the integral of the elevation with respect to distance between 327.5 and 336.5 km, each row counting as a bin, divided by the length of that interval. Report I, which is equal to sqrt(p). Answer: 1.00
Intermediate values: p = 1.00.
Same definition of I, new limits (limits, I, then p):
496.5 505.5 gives 1.06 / 1.13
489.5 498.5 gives 1.13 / 1.28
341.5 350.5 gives 1.06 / 1.13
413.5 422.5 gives 1.22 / 1.49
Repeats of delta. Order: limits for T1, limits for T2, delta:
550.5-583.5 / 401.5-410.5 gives -0.39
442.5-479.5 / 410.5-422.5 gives -0.97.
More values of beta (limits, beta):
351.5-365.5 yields -0.78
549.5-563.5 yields -0.60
